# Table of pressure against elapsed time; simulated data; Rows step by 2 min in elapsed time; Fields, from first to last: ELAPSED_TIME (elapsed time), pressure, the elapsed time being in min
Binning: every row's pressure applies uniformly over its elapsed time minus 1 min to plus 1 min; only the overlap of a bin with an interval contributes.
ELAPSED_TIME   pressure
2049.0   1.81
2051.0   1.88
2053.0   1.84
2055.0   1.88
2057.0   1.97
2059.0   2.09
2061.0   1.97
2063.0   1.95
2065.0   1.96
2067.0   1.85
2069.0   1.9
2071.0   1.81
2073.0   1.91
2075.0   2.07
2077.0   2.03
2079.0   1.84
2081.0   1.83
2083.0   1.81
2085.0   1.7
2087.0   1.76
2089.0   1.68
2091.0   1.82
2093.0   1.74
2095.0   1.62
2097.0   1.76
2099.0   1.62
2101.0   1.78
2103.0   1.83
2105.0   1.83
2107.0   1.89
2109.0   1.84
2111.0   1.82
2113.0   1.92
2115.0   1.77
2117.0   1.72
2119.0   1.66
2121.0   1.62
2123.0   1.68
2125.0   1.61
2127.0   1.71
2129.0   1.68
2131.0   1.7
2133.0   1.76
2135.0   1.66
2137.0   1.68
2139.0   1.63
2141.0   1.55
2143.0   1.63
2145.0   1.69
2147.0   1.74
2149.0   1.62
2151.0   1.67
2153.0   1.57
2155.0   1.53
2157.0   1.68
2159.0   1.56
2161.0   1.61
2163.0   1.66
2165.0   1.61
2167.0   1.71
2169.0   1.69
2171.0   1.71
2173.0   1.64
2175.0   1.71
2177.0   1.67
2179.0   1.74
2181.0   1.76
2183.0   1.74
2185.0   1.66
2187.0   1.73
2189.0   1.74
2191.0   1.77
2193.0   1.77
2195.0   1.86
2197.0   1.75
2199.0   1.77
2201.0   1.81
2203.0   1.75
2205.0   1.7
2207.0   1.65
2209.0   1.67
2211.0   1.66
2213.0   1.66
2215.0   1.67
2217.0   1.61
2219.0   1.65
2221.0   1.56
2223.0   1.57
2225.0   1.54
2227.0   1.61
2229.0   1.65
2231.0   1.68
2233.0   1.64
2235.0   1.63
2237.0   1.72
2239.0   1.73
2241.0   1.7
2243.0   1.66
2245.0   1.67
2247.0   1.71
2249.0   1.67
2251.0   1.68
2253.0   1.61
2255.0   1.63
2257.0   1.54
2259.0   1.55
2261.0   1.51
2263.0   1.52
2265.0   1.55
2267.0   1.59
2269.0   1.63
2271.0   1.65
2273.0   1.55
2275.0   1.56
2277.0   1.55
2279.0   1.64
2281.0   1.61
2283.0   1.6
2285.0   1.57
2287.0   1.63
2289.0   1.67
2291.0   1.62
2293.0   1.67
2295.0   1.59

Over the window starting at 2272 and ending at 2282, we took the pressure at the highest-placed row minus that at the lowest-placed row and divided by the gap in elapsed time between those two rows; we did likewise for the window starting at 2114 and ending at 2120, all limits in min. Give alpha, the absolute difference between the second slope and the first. 0.035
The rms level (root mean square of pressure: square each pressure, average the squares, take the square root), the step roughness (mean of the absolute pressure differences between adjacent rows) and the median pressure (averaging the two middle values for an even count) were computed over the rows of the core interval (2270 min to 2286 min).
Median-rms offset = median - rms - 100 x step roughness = -4.0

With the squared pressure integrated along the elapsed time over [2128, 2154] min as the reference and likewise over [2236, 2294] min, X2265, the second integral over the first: 2.13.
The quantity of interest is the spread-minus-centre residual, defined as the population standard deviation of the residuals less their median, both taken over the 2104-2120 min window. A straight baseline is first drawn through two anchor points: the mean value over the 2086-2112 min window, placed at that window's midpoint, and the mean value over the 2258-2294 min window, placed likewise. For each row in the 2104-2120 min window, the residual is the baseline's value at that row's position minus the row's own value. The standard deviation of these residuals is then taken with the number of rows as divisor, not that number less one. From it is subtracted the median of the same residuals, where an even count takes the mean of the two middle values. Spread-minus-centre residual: 0.14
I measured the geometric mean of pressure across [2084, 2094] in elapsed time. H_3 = 1.74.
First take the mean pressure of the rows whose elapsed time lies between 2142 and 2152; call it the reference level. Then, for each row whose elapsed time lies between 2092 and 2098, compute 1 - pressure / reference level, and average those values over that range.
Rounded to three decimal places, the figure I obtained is -0.022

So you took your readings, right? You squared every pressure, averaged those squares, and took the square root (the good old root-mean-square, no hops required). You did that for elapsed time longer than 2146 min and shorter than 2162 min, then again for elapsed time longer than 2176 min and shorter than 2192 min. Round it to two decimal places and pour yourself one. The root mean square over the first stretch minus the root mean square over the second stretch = -0.10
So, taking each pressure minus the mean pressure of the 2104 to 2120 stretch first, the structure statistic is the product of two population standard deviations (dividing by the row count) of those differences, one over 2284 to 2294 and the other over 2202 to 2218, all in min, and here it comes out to 0.0014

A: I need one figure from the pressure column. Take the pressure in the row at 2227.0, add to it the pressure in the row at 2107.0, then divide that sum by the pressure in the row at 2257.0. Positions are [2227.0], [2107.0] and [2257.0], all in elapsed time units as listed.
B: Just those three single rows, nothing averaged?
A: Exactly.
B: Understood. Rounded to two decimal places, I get 2.27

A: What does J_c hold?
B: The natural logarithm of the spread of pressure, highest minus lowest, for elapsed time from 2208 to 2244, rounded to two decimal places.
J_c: -1.66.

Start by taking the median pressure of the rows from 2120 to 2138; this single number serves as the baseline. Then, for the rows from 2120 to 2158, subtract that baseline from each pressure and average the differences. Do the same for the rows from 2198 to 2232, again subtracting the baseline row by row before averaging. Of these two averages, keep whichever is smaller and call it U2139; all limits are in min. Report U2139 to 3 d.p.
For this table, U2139 -0.027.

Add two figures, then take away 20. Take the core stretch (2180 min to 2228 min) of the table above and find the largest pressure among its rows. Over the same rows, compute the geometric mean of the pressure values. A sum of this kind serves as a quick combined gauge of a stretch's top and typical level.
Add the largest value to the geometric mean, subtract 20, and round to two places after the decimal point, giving -16.45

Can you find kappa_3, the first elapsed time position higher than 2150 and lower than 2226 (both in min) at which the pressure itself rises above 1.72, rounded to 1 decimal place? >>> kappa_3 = 2179.0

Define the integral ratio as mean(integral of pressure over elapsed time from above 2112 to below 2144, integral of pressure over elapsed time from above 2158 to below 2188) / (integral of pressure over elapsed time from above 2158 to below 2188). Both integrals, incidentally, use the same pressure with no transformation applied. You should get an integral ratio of 1.0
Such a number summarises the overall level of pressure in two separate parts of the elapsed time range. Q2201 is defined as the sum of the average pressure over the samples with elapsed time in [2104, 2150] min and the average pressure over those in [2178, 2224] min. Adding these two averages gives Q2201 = 3.42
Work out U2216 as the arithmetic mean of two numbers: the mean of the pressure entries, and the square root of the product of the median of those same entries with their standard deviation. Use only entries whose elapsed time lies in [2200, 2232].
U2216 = 0.99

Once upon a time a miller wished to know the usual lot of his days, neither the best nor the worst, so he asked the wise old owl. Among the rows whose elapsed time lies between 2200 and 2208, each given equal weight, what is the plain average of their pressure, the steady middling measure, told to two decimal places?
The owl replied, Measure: 1.73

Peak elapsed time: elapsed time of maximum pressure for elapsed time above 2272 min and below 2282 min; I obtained 2279.0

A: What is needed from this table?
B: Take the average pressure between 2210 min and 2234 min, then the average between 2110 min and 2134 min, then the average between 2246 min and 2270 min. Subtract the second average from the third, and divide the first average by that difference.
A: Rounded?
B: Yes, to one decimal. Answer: -13.4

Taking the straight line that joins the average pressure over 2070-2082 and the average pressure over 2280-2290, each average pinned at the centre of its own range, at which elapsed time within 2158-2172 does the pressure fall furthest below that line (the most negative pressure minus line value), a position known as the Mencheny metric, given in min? 2159.0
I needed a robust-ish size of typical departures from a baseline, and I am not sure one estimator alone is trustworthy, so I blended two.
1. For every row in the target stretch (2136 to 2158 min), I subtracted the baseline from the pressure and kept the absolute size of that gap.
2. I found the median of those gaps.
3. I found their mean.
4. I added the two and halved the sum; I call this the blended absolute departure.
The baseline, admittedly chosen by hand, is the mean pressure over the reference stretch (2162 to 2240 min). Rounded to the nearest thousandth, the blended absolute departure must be 0.061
